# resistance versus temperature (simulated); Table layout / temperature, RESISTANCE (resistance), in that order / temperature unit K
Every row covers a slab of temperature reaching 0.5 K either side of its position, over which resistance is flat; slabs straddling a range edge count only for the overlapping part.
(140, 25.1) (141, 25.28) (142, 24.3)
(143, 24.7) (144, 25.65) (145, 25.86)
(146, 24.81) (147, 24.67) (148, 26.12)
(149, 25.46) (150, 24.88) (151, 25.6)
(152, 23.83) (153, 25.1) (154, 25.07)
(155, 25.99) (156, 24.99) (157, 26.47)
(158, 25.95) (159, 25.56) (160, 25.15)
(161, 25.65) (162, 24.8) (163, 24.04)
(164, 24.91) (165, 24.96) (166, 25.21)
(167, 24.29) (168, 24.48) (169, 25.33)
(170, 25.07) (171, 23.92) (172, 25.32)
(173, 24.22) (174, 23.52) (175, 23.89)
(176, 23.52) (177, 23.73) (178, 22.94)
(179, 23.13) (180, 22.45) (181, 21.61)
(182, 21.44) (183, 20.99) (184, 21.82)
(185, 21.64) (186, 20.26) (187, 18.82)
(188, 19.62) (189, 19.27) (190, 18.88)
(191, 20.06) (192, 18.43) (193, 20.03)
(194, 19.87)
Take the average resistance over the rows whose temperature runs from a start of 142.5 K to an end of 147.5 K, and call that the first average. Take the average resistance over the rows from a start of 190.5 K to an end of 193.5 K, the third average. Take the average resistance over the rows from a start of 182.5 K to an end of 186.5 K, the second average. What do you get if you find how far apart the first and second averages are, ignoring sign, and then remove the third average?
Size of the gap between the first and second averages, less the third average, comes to -16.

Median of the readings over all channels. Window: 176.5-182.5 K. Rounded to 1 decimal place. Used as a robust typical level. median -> 22.7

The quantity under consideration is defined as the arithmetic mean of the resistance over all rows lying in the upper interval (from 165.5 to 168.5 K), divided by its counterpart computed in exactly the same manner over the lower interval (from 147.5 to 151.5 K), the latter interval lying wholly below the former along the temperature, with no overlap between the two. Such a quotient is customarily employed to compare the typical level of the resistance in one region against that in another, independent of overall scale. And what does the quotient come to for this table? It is 0.966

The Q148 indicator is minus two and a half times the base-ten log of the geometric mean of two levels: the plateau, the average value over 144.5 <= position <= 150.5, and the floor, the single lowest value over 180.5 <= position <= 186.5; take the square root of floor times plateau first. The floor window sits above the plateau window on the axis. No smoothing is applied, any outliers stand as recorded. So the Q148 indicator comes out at -3.39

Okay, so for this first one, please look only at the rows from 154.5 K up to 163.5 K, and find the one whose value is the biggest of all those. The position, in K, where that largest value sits 157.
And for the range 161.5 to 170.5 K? 169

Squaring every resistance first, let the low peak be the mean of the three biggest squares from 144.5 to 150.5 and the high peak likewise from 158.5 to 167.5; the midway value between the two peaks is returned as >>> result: 658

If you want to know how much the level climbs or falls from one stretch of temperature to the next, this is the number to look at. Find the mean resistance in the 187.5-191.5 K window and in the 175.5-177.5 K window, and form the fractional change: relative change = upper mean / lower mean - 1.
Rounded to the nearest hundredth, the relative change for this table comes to -0.18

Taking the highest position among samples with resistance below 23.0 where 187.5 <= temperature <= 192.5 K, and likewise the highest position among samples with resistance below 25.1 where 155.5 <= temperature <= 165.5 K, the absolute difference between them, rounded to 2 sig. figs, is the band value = 27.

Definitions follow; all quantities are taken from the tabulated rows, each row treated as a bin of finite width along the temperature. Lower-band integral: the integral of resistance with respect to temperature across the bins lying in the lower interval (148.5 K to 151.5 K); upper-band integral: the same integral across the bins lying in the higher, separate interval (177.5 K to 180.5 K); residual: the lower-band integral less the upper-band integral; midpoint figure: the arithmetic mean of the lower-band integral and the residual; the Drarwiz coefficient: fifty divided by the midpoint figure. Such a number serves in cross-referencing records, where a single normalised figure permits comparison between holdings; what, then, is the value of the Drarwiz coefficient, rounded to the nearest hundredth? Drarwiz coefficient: 1.20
